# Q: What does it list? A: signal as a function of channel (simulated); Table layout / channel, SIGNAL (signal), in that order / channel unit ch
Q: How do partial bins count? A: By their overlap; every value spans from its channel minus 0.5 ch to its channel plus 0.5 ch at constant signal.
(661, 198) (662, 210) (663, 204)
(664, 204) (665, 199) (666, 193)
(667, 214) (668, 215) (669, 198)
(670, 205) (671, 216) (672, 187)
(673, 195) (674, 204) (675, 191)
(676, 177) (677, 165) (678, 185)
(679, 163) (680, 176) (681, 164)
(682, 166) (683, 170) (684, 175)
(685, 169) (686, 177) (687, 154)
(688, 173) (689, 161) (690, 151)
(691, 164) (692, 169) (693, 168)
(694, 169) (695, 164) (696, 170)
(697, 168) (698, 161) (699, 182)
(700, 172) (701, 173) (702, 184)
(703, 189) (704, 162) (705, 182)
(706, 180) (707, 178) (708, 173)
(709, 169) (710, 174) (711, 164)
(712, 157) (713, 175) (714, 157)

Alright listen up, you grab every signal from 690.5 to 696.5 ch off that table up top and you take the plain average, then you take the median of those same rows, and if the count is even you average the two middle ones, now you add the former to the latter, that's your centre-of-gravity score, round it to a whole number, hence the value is 336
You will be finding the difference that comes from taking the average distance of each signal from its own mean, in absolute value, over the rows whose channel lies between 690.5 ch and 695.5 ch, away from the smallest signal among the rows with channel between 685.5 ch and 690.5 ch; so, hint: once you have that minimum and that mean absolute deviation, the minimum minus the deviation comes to 149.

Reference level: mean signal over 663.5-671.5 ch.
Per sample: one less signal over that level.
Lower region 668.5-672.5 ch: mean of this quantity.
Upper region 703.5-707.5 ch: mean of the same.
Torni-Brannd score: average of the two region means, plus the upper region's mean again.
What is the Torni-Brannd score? 0.23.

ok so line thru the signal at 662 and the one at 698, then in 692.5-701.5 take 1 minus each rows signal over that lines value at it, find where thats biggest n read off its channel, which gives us 695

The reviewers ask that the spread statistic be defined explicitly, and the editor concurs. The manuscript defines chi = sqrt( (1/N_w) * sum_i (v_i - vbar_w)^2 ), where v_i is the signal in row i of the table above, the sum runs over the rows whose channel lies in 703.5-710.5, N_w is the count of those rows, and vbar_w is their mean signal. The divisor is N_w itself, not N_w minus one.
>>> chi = 6.4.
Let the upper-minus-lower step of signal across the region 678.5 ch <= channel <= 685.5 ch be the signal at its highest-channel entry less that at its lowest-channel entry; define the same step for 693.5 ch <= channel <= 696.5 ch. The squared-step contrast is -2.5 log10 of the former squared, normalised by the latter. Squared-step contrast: -3.9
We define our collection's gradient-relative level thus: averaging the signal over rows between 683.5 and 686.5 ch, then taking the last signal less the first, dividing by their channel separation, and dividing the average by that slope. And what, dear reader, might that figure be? 174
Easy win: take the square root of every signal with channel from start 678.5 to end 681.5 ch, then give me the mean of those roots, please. 12.9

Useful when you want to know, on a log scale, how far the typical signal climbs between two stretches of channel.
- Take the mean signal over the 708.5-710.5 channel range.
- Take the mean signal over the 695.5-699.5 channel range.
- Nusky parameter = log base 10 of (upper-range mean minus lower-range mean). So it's 0.10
